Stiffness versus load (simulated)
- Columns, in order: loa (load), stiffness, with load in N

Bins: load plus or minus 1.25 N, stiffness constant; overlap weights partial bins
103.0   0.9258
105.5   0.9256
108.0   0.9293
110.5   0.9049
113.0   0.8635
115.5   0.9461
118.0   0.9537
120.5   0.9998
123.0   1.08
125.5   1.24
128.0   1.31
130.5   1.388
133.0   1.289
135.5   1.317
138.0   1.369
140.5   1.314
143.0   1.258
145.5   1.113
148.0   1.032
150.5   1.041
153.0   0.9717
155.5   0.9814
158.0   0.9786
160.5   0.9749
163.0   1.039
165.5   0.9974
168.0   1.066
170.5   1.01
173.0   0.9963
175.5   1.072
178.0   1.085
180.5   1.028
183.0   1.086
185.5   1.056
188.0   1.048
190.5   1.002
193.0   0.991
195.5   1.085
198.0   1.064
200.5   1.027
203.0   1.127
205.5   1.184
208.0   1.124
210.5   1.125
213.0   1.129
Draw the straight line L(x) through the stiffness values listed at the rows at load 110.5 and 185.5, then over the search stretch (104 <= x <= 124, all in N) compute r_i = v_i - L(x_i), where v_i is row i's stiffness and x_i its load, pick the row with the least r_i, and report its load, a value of 113.0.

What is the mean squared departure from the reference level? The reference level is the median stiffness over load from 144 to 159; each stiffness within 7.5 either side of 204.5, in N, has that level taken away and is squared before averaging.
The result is 0.013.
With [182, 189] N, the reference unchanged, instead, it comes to 0.003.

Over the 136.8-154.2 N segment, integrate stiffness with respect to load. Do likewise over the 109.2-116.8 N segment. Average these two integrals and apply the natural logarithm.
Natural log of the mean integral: 2.60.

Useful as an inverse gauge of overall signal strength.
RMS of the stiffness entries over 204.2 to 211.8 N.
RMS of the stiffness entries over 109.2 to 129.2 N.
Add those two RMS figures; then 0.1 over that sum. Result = 0.0456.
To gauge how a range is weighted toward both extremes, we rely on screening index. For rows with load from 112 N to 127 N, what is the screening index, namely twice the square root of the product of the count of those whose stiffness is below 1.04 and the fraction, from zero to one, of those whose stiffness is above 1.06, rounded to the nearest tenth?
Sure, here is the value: 2.3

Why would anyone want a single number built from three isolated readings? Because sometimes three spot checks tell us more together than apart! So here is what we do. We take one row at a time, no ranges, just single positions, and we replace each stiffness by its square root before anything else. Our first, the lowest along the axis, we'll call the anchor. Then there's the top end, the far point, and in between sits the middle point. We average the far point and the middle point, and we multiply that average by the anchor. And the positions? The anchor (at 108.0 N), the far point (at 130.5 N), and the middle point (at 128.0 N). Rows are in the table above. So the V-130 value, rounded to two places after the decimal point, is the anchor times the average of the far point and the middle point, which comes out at 1.12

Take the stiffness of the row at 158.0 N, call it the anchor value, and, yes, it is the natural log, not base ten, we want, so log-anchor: -0.02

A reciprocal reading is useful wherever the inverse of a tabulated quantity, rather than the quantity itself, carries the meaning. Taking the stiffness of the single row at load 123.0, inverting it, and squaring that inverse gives 0.86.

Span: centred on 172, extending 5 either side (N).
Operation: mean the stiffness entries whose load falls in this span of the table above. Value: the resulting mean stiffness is 1.04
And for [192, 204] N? 1.06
